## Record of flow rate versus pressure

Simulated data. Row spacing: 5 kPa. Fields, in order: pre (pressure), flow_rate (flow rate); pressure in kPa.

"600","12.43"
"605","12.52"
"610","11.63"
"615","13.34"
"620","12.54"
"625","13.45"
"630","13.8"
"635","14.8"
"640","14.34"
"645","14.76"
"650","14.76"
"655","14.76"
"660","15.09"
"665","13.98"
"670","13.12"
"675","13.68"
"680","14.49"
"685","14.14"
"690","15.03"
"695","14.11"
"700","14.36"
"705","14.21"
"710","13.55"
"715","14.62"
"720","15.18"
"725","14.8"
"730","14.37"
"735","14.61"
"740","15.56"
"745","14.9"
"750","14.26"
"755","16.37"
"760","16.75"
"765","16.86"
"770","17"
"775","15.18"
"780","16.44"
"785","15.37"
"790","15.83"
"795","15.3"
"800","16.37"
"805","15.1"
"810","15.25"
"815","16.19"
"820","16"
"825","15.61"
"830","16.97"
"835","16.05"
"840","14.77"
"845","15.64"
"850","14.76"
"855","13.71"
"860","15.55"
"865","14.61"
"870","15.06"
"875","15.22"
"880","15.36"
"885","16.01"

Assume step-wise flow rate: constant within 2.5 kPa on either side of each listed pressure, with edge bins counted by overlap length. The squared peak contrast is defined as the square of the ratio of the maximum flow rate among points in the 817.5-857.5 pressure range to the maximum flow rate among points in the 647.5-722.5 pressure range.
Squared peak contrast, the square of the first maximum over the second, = 1.25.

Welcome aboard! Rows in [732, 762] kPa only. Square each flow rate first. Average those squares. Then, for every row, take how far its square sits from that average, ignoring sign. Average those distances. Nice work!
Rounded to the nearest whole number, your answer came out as 25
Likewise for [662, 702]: 11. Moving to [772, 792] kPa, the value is 14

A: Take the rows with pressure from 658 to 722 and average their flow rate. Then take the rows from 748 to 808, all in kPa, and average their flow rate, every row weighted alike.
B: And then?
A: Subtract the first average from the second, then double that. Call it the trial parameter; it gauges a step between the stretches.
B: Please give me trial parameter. 3.3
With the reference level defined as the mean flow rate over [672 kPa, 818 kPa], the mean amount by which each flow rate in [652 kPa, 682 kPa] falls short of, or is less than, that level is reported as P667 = 1.0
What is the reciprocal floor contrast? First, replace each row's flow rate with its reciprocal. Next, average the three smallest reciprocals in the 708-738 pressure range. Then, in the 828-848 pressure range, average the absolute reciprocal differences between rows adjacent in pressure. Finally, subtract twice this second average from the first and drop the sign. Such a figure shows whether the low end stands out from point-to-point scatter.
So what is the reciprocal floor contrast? 0.059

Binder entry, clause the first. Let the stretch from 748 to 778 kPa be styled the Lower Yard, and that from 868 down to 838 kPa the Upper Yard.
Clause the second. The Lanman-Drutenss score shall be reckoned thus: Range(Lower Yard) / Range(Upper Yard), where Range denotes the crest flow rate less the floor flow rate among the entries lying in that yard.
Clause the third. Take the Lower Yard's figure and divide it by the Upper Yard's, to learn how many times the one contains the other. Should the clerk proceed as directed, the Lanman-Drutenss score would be 1.4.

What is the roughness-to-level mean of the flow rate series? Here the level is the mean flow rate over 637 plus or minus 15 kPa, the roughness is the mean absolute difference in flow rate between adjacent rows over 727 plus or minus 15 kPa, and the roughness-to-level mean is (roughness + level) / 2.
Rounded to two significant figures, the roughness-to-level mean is 7.4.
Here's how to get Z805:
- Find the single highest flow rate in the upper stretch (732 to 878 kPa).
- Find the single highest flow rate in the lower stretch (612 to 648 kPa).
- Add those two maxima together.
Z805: 31.8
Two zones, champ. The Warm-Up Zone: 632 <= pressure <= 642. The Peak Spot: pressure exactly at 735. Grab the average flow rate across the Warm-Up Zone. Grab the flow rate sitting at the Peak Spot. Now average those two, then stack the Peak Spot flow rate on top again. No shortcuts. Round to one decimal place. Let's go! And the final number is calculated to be 29.2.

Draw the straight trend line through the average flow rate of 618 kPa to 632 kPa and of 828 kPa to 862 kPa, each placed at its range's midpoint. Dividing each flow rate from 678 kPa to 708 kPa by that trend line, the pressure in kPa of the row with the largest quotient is 690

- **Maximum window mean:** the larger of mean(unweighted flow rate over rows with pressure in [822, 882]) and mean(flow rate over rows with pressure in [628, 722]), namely 15.28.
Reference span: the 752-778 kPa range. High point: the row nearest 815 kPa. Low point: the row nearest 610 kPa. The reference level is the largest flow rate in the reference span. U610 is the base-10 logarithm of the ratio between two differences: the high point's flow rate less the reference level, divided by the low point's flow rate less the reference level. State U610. -0.8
